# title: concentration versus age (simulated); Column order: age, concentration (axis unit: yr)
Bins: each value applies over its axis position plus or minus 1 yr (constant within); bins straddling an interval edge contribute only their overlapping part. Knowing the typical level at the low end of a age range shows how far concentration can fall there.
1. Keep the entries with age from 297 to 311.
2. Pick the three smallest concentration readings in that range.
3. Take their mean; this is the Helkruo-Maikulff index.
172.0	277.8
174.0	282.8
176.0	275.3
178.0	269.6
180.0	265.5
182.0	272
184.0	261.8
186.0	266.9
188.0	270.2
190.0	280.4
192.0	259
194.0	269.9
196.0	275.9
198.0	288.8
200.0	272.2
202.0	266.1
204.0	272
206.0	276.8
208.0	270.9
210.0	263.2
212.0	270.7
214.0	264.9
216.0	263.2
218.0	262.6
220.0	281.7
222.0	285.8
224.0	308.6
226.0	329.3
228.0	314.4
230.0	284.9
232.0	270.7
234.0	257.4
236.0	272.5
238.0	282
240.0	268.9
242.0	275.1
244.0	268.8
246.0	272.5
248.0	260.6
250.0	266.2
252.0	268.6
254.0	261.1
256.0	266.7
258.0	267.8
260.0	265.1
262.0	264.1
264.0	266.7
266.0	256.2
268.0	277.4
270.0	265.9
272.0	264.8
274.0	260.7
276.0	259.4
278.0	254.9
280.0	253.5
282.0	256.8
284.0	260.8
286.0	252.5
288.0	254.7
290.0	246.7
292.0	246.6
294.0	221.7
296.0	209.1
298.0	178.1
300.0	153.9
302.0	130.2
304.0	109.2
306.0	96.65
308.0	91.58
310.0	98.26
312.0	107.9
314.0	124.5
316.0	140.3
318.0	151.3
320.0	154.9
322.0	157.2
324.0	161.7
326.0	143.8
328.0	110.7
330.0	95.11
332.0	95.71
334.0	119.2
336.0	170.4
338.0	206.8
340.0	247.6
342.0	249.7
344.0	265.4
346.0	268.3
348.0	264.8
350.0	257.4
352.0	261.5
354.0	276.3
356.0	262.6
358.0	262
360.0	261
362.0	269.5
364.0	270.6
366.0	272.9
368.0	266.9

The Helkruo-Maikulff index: 95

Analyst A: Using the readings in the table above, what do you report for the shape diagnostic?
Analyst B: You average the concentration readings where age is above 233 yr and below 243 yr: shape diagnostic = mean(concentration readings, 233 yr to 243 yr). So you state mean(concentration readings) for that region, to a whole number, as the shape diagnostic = 271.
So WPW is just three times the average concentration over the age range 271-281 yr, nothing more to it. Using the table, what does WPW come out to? 776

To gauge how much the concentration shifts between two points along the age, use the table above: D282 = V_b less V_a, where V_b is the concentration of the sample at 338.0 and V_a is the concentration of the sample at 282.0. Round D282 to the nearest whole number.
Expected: -50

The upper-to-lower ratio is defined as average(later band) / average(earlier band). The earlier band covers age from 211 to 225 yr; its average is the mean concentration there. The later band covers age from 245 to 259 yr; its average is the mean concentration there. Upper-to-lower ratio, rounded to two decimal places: 0.96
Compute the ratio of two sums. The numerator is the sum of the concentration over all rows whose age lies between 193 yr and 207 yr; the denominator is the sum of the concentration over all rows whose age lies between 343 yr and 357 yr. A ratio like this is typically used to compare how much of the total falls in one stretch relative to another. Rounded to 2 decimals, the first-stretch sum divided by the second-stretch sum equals 1.04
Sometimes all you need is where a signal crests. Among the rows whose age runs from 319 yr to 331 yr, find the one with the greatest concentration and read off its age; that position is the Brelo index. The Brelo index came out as 324.0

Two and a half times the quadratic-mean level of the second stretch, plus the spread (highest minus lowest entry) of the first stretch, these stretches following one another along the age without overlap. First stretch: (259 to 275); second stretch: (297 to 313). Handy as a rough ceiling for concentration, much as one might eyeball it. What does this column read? 332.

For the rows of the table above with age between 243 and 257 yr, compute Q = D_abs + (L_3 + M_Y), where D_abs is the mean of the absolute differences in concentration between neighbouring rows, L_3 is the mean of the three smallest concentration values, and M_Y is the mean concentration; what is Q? 535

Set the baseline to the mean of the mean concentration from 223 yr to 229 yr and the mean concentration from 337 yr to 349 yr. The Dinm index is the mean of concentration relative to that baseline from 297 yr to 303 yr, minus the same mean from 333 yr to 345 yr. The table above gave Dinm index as -56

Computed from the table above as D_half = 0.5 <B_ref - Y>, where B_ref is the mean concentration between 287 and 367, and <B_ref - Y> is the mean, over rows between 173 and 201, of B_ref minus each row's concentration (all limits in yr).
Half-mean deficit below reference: -40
